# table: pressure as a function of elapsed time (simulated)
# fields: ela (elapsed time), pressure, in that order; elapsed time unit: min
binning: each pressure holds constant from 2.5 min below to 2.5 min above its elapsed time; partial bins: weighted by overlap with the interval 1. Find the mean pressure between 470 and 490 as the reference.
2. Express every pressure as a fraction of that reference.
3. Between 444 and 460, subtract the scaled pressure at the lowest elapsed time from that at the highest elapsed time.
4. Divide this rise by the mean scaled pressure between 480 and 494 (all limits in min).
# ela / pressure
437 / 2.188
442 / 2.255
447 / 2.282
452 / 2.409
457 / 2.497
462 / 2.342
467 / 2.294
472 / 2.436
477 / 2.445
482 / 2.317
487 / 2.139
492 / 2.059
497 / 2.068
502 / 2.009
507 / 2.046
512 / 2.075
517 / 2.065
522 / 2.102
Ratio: 0.10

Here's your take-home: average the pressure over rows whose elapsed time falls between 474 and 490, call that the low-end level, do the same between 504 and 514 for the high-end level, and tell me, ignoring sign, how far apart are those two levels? 0.240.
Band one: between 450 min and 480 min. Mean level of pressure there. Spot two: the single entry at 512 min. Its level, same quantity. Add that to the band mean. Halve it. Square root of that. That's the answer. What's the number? 1.50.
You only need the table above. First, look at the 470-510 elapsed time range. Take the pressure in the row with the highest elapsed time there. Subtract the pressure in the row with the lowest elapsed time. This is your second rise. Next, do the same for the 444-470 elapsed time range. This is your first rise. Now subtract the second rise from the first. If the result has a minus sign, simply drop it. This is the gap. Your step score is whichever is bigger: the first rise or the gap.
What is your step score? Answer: 0.40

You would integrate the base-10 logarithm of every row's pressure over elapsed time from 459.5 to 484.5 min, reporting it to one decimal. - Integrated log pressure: 9.4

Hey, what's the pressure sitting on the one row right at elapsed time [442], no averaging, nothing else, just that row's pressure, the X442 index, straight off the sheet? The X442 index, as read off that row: 2.255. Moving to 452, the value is 2.409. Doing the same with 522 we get 2.102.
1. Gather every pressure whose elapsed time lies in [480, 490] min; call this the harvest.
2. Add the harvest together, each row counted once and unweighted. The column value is 4.46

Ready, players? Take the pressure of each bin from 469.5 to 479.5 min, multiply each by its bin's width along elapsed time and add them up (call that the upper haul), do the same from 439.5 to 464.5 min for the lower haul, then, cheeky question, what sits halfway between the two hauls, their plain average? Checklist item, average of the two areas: 42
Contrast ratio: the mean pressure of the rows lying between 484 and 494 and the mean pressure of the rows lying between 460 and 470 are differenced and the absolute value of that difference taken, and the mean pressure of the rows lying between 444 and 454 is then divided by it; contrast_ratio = 11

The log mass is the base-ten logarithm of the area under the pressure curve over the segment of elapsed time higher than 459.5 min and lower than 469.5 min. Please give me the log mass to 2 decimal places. 1.37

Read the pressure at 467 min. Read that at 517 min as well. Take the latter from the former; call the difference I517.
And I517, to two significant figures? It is 0.23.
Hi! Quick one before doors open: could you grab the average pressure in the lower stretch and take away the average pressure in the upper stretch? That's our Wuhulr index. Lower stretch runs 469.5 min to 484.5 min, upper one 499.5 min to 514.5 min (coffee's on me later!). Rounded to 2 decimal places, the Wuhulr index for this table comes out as 0.36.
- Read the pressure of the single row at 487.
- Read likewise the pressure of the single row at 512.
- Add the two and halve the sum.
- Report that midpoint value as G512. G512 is 2.11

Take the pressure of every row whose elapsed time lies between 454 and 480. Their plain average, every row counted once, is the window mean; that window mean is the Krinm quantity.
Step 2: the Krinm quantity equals 2.40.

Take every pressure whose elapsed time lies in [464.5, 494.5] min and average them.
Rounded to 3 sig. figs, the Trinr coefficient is 2.28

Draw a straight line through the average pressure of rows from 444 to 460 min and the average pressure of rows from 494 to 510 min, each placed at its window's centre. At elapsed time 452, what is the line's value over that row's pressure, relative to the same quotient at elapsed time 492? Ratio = 0.97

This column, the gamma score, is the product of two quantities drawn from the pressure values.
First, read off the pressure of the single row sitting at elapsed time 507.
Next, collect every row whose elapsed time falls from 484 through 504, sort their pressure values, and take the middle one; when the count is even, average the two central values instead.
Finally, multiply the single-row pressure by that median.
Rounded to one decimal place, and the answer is 4.2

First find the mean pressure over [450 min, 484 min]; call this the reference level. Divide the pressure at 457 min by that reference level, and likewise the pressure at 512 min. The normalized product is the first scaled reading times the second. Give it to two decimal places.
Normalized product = 0.91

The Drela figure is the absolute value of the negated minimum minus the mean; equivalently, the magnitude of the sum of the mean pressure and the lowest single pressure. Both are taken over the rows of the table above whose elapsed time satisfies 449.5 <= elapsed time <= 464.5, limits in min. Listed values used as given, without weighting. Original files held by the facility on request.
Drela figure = 4.76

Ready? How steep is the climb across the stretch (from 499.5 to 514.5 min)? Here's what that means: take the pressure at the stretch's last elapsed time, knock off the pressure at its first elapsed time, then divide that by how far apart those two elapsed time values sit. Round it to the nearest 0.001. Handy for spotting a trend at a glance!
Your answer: 0.007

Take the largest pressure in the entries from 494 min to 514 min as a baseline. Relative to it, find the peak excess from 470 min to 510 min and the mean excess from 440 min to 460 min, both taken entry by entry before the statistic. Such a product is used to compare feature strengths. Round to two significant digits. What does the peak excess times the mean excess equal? 0.11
